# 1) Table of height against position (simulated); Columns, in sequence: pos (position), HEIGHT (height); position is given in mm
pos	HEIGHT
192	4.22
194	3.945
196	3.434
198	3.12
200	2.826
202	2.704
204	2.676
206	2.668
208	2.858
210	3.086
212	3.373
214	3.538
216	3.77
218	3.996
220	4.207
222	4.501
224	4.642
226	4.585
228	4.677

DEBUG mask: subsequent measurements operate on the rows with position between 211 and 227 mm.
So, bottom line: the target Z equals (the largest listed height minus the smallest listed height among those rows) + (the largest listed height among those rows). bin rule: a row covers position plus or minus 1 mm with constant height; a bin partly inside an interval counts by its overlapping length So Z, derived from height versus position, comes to 5.9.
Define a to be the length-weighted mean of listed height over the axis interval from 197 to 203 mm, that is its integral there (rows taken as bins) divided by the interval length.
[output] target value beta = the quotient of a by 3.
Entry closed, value 0.96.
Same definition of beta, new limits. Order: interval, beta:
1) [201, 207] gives 0.89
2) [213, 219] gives 1.26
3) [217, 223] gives 1.41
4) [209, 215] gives 1.11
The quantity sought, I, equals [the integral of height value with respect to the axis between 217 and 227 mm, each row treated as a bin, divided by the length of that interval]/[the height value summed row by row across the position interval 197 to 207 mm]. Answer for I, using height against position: 0.31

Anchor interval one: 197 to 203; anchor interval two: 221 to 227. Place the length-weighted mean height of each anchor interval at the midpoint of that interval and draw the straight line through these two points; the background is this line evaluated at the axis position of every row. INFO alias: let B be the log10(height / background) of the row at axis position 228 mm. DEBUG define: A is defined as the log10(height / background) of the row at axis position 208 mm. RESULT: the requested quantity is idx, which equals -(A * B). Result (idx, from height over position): -0.0013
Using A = -0.081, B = -0.02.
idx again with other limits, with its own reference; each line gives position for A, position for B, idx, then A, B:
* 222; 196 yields -0.0008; 0.006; 0.12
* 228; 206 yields -0.0015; -0.017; -0.09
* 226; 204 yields -0.0009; -0.012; -0.07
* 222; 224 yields 0.0000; 0.006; 0.01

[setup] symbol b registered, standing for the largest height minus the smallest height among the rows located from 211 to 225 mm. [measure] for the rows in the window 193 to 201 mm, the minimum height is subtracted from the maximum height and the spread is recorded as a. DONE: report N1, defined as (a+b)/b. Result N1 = 1.88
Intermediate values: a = 1.12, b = 1.3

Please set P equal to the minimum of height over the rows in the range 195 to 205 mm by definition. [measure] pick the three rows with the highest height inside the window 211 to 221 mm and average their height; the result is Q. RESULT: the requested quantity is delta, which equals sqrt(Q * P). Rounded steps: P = 2.676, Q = 4.0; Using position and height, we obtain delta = 3.27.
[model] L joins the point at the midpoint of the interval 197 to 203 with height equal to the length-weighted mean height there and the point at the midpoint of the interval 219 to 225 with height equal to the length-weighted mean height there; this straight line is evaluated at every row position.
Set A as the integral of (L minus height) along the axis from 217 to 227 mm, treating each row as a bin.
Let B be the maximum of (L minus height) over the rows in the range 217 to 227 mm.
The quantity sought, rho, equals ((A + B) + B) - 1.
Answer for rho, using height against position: 0.0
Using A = 0.6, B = 0.2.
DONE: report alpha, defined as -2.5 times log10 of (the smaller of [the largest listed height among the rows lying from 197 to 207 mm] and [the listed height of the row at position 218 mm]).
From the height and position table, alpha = -1.235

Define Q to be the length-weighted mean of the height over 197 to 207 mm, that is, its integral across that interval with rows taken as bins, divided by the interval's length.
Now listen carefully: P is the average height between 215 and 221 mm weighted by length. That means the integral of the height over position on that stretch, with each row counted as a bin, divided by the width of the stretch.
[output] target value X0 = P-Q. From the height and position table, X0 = 1.2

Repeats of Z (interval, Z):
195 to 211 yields 4.2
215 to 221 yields 4.6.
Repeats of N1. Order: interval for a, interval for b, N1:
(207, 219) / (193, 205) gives 1.90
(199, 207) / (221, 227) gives 2.12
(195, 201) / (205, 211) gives 2.45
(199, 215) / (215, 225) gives 2.00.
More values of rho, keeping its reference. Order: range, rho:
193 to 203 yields -5.0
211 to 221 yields 2.2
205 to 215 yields 5.2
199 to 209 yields 4.5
